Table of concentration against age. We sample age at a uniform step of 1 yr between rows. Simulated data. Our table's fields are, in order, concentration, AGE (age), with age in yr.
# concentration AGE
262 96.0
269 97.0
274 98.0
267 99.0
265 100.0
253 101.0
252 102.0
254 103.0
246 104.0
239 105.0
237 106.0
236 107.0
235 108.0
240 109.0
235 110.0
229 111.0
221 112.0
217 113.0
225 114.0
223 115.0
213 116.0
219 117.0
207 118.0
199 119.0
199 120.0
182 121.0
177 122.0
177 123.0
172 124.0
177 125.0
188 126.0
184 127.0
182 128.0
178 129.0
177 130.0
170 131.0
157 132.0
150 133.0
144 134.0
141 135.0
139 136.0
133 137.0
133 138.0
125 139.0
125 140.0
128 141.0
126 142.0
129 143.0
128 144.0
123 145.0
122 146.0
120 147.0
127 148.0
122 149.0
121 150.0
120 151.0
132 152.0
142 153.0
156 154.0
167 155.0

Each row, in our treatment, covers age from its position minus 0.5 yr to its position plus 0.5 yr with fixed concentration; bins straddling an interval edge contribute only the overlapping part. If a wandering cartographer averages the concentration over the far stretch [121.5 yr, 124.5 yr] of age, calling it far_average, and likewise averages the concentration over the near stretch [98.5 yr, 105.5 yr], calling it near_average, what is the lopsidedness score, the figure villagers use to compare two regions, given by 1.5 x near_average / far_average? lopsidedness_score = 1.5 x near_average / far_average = 2.17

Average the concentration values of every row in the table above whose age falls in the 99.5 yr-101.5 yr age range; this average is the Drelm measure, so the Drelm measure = 259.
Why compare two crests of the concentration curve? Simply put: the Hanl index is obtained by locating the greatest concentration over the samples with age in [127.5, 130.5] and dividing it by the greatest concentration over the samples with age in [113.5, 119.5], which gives 0.81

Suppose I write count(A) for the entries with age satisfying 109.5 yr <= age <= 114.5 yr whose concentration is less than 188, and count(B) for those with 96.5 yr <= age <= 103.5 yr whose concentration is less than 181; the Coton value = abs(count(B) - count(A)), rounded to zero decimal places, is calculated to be 0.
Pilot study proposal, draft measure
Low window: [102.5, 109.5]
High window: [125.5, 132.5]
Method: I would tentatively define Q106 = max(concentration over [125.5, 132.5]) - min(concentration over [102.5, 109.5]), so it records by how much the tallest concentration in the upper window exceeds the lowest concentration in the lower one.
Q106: -47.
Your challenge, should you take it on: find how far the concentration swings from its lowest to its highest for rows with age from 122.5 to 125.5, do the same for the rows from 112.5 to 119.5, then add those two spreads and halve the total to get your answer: 15.5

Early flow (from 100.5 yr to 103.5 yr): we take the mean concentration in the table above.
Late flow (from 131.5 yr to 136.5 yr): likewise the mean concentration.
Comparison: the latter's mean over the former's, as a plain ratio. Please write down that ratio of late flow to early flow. 0.578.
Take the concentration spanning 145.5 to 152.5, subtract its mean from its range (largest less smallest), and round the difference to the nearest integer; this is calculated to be -111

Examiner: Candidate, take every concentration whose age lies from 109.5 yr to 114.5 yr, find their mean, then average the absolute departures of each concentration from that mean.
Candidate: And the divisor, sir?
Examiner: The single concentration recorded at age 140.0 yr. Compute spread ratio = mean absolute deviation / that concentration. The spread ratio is 0.04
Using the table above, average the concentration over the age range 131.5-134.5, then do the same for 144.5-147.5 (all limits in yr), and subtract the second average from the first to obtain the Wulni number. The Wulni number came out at 29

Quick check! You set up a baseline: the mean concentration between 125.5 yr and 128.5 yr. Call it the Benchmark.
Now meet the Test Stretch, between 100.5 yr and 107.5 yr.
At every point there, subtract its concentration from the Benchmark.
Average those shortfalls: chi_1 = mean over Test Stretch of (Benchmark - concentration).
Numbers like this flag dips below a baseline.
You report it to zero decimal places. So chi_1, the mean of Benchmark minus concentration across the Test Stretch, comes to -61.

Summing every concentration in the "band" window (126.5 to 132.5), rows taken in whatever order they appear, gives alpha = 1048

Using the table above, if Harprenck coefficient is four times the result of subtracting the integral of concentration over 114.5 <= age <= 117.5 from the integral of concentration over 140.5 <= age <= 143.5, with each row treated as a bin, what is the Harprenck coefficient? -1088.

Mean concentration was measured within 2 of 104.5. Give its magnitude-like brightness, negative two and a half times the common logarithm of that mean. -5.97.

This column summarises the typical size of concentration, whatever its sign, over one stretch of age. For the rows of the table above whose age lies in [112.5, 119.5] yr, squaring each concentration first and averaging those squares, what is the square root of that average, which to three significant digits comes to 215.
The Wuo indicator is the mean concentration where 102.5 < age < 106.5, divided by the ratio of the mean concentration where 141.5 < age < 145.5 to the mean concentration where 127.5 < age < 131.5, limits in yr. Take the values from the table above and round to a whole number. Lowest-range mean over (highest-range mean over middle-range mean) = 341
